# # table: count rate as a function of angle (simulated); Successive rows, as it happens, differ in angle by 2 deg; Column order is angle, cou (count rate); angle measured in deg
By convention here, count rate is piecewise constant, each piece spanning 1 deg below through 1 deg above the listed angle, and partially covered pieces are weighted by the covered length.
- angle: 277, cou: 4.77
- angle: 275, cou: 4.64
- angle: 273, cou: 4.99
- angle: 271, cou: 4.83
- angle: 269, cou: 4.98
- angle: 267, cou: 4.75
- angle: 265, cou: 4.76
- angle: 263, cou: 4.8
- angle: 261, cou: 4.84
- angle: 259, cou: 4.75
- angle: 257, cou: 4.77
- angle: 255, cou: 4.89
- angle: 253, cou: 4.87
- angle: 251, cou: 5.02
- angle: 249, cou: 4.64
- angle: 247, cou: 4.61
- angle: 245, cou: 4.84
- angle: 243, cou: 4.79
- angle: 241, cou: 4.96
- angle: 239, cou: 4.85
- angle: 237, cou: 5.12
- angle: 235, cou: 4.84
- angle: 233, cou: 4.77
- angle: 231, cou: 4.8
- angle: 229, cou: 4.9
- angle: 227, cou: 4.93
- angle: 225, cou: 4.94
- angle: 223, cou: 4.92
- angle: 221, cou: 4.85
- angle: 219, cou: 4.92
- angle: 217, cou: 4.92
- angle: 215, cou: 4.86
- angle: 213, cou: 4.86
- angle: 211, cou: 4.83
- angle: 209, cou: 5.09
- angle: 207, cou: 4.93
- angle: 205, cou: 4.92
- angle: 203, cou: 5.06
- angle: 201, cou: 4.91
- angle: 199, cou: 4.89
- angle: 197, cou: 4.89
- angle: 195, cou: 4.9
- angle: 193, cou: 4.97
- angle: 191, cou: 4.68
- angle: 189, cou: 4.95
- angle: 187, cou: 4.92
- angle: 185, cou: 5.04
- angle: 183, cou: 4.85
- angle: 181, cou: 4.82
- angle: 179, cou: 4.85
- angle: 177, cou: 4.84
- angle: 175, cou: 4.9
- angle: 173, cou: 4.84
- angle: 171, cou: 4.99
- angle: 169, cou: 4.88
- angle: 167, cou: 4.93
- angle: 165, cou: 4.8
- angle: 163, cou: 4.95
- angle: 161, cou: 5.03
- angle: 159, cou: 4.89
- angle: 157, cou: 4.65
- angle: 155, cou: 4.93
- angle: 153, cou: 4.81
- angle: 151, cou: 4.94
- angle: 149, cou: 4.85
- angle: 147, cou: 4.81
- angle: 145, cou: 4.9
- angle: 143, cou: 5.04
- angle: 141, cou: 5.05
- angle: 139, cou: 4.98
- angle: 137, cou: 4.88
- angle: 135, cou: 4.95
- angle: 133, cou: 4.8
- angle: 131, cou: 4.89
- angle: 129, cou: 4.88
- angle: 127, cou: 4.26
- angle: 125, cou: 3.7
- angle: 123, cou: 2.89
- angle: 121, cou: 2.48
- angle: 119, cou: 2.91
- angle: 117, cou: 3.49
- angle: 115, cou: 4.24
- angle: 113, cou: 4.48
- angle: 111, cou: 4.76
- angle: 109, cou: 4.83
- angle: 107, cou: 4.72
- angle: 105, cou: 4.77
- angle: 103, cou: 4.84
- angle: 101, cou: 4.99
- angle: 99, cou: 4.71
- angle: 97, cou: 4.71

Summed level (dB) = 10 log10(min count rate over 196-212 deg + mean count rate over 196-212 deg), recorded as 9.90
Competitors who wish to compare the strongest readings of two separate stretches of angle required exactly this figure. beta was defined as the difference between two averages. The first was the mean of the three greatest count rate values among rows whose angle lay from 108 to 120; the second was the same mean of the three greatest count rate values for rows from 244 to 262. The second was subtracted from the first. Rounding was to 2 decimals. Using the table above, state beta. -0.24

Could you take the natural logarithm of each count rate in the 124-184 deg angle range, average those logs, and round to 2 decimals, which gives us 1.57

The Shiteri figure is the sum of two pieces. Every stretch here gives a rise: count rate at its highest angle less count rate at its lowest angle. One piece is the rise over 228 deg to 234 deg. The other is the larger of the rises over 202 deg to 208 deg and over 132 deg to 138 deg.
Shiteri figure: -0.05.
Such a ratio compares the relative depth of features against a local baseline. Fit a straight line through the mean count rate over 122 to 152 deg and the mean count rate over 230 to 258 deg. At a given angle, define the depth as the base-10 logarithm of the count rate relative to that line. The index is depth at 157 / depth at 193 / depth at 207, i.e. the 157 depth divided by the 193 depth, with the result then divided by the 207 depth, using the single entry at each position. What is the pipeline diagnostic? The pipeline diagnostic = -14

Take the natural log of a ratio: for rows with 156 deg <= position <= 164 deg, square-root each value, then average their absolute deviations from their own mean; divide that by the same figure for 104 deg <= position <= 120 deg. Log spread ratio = -1.7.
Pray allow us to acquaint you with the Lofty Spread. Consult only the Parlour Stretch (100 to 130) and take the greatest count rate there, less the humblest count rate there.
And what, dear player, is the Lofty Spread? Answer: 2.51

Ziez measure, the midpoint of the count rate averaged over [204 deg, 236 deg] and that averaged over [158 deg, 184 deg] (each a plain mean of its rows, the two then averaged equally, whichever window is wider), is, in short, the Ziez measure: 4.89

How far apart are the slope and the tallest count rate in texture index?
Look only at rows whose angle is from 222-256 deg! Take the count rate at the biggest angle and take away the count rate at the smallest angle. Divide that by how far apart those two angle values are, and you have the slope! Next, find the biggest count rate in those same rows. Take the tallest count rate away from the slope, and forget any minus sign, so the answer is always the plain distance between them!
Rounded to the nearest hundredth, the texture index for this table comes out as 5.12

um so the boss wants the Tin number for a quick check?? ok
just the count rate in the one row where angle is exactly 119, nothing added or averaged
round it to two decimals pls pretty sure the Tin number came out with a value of 2.91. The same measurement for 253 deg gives 4.87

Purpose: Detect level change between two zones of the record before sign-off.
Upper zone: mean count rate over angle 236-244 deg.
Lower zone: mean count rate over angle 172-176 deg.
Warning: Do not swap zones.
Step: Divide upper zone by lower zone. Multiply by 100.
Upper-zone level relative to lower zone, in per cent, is 101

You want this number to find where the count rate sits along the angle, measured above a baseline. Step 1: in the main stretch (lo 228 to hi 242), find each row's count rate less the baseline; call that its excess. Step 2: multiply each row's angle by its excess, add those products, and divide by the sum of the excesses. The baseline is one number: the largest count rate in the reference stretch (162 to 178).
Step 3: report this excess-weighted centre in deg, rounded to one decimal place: 233.2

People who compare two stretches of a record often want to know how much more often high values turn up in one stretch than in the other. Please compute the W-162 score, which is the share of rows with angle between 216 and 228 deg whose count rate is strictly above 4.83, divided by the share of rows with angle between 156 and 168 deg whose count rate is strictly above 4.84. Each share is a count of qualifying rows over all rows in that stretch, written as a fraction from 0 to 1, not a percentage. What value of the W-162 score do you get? 1.5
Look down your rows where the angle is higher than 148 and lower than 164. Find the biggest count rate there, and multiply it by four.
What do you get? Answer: 20.1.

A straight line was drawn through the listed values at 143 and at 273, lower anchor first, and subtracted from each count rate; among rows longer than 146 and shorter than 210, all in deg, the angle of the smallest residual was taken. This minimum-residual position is 157 deg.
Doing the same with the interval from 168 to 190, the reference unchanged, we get 181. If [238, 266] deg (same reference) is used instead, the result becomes 247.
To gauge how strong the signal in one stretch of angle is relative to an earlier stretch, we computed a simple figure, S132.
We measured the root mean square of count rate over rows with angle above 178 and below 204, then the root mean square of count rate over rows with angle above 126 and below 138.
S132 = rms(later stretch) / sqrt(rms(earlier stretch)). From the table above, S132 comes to 2.24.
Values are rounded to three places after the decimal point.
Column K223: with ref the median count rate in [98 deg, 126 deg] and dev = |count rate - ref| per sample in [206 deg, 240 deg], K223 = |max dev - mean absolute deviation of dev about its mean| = 0.460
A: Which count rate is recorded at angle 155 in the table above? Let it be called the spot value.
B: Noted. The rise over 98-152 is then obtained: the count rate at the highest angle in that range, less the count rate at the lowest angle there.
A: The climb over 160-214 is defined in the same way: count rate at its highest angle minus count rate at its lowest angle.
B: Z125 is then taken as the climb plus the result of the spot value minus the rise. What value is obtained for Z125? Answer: 4.53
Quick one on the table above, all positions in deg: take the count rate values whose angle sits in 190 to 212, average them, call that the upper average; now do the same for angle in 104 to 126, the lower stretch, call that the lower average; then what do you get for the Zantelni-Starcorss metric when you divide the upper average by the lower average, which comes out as 1.25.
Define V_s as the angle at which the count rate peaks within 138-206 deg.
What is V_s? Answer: 203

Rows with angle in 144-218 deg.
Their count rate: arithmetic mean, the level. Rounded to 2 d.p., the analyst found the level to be 4.89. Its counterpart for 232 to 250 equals 4.82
